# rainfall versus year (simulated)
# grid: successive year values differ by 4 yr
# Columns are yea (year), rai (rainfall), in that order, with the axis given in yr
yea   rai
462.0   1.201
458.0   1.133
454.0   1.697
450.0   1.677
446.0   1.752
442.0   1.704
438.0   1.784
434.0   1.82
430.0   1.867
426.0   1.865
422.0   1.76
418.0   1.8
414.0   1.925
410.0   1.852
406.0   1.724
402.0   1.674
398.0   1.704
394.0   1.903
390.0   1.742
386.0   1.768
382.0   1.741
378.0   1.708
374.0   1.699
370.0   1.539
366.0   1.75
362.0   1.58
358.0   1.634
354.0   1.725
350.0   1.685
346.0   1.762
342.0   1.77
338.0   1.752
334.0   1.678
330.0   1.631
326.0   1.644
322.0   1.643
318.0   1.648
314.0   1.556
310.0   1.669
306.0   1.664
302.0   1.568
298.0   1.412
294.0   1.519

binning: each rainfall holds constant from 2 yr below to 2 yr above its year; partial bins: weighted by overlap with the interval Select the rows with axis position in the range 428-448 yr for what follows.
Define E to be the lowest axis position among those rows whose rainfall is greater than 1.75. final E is 430.0 yr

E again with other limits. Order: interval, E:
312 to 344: 338.0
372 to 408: 386.0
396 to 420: 410.0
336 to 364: 338.0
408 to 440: 410.0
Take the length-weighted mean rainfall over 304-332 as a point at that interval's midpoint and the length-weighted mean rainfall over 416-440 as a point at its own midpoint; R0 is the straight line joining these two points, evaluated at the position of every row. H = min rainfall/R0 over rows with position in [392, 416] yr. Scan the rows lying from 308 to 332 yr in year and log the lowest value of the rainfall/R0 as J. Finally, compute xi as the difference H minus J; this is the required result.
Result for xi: -0.01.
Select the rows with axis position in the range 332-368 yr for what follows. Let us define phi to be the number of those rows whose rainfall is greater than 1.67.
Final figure 7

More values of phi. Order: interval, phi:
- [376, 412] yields 9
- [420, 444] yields 6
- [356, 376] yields 2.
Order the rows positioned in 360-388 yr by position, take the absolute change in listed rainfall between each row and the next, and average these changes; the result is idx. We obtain 0.10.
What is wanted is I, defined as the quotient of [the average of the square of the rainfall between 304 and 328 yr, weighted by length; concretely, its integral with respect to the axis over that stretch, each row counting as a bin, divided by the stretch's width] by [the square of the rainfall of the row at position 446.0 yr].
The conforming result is 0.87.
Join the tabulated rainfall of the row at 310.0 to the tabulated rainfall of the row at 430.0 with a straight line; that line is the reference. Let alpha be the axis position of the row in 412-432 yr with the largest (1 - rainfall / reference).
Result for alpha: 422.0 yr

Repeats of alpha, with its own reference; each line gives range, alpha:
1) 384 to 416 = 402.0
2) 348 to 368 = 362.0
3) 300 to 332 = 314.0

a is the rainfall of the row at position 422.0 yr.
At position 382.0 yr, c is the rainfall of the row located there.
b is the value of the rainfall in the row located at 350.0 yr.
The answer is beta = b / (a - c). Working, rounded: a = 1.76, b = 1.685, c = 1.741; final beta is 89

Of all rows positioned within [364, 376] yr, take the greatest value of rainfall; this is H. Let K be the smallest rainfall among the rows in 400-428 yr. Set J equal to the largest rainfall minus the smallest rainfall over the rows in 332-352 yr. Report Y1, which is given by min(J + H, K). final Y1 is 1.67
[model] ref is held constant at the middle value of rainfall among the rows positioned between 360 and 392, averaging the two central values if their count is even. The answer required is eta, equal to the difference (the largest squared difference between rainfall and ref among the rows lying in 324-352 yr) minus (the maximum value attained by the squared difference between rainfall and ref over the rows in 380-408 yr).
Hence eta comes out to -0.023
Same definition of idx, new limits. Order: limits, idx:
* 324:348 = 0.03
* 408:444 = 0.06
